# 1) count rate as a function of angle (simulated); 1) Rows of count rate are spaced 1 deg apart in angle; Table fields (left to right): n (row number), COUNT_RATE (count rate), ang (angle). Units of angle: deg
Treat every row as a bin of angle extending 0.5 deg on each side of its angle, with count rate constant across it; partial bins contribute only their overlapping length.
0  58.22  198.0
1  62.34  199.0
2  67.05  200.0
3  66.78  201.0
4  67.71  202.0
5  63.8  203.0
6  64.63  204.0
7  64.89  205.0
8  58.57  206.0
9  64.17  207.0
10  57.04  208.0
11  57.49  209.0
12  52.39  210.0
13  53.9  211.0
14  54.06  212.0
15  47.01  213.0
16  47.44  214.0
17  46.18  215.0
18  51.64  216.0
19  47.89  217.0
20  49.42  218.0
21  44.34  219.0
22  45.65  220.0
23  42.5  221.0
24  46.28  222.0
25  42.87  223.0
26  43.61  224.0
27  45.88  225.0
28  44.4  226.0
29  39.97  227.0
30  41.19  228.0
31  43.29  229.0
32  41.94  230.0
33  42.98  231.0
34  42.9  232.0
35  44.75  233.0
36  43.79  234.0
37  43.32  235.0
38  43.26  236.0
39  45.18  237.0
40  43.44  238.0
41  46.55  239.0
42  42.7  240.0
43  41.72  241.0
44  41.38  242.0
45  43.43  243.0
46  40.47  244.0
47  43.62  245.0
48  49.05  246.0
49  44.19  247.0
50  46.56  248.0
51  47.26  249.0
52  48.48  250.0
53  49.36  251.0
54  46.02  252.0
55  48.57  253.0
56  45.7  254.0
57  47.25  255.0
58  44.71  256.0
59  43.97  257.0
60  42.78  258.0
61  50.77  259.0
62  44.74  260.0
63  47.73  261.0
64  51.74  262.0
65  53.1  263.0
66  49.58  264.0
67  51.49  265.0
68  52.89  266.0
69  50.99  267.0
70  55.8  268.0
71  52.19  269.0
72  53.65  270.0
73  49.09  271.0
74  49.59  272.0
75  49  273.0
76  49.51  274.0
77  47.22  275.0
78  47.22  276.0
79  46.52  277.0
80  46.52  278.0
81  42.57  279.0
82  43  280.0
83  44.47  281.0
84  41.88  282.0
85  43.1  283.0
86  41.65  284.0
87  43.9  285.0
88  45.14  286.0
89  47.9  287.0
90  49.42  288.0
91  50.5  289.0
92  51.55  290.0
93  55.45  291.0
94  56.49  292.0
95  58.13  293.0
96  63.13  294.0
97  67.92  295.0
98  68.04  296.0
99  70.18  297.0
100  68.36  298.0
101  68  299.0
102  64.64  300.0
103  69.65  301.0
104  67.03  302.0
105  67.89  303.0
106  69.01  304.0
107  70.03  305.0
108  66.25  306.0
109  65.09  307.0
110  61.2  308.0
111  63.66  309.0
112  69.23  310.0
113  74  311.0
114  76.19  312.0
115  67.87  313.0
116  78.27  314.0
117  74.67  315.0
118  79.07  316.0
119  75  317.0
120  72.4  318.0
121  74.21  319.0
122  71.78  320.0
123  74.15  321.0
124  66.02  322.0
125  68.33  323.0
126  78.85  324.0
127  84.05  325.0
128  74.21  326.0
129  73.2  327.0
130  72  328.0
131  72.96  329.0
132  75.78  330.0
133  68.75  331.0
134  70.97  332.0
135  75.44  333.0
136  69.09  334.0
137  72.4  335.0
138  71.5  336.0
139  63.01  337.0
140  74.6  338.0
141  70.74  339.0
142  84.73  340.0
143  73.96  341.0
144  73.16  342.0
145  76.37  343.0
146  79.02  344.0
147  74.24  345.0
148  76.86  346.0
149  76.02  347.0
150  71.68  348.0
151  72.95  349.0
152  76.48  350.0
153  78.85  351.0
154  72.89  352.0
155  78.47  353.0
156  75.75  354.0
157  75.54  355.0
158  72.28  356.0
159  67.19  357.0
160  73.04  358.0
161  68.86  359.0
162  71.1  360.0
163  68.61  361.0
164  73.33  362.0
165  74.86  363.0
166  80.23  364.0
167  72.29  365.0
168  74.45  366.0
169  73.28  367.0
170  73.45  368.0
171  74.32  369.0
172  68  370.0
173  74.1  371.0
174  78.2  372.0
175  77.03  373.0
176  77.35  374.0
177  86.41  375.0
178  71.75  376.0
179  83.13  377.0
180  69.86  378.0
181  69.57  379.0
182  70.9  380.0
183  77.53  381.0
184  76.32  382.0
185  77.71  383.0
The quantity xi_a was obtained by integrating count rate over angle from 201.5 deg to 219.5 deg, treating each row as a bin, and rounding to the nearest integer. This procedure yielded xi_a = 993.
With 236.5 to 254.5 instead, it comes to 814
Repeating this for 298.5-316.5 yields 1252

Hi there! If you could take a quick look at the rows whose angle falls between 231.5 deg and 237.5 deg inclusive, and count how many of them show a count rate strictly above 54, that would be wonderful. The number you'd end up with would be 0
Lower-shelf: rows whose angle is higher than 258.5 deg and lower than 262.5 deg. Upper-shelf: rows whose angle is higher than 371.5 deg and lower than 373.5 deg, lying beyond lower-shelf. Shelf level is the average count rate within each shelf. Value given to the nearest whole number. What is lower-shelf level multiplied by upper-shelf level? 3783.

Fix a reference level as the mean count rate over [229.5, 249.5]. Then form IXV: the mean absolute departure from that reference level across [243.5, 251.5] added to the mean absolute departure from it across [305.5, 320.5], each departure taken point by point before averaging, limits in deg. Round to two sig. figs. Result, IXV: 30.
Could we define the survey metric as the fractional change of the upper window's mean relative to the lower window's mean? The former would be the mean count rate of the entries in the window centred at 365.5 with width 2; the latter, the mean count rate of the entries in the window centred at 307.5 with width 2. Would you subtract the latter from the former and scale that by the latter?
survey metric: 0.2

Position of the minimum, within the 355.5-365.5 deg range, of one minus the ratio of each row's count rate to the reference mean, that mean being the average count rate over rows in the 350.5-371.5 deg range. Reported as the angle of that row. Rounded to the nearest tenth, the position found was 364.0 deg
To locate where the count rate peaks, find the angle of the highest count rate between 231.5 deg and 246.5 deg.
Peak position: 246.0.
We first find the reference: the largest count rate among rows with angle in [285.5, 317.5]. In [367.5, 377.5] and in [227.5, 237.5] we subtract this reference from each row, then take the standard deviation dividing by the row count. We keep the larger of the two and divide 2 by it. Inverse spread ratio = 0.39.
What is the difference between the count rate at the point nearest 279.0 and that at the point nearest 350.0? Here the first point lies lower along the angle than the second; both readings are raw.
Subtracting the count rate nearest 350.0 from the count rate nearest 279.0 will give -34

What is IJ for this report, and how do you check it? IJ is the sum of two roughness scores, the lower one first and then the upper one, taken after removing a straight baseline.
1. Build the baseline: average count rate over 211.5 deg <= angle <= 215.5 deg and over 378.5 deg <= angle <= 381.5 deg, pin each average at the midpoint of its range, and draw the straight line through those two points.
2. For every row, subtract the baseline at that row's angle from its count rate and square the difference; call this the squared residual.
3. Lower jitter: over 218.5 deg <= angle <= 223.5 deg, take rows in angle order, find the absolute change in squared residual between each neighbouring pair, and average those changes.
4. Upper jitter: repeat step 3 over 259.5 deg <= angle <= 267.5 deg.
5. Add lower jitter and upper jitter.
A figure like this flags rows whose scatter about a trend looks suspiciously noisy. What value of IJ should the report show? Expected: 58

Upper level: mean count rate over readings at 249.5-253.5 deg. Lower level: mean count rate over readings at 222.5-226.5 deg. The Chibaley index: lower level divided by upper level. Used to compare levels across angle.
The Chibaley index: 0.92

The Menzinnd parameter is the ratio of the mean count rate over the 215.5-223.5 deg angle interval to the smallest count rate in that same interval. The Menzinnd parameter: 1.090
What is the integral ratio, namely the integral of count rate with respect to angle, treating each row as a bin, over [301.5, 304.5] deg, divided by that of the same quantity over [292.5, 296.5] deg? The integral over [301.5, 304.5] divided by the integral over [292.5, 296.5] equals 0.79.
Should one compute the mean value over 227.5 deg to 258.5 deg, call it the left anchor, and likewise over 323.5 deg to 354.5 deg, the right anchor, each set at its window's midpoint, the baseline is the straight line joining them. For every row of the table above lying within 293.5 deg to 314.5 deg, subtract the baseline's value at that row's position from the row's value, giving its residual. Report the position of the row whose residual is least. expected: 308.0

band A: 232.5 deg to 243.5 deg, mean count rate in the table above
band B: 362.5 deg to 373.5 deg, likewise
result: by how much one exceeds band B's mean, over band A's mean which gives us -1.69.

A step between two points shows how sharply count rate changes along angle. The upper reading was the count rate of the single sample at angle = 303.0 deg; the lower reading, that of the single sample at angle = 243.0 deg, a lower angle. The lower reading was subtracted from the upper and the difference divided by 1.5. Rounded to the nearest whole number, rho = 16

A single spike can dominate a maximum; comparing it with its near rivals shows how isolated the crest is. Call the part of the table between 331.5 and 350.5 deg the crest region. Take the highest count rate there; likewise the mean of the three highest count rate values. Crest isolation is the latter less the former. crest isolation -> -4.5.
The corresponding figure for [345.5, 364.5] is -1.0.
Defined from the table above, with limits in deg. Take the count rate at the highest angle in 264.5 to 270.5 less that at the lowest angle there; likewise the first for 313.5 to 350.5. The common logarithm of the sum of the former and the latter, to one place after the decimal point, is -0.4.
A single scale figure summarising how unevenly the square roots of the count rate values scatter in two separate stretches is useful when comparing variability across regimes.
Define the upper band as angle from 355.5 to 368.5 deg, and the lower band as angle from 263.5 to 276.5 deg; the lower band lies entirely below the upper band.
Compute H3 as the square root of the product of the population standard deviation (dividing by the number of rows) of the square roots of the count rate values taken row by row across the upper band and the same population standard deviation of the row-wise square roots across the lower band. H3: 0.18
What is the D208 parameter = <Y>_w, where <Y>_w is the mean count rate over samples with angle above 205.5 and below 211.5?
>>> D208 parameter 57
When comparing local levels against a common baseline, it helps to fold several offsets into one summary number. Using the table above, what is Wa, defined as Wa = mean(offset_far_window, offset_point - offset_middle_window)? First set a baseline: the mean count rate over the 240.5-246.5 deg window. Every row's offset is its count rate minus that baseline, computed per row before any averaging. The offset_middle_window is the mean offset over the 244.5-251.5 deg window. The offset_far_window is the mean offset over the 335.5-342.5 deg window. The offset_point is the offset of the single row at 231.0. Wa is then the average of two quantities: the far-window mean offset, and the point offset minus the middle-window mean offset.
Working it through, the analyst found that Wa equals 13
